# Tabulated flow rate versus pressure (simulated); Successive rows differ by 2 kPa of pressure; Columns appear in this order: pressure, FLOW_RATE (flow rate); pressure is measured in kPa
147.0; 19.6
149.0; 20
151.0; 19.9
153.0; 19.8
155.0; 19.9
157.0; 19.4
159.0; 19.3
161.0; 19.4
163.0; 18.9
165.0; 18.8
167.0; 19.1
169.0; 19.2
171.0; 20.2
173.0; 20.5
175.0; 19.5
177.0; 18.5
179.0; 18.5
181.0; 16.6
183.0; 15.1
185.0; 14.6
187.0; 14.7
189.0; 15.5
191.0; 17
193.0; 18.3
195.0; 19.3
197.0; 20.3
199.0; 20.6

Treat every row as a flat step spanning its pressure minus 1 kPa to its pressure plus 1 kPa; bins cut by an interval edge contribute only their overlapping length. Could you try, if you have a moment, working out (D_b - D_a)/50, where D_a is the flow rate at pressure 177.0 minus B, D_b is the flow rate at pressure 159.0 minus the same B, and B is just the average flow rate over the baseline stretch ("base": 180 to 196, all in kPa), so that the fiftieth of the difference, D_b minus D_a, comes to 0.016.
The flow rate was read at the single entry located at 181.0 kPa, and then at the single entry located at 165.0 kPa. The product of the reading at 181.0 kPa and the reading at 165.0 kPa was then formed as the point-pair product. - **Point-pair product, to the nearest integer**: 312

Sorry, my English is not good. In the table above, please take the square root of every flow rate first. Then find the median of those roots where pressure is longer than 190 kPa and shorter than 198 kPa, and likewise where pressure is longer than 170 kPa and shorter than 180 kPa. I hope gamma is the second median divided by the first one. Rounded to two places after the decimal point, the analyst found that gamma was 1.02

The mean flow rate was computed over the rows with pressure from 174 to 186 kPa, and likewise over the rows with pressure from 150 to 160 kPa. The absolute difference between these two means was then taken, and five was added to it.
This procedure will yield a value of 7.5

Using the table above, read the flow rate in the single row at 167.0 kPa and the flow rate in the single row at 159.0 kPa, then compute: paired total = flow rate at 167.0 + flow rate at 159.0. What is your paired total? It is 38.4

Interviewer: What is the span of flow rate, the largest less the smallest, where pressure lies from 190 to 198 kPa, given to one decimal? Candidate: 3.3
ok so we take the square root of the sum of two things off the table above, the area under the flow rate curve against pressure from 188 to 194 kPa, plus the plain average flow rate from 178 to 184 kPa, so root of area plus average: 10.9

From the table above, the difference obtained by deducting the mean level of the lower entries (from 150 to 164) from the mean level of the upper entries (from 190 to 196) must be -1.3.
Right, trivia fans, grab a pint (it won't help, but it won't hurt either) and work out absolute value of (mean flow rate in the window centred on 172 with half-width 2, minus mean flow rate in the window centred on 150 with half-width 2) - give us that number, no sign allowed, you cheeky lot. 0.4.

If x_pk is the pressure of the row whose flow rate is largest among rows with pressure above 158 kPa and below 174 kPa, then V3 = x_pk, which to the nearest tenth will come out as 173.0 kPa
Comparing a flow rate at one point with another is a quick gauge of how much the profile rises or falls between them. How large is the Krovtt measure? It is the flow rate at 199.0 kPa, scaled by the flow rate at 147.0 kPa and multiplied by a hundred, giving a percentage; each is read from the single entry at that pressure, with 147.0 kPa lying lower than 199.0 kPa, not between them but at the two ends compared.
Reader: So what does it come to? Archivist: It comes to 105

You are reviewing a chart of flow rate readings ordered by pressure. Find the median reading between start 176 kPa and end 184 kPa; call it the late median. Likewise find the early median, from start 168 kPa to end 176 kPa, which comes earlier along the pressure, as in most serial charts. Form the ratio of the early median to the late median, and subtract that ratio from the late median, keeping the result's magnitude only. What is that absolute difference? 16.4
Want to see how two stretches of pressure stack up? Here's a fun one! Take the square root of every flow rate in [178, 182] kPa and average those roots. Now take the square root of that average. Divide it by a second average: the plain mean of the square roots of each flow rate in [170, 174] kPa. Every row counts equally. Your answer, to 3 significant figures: 0.454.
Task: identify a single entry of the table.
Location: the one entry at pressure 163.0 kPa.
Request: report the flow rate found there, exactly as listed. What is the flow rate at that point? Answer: 18.9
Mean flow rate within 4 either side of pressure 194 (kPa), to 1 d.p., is 18.7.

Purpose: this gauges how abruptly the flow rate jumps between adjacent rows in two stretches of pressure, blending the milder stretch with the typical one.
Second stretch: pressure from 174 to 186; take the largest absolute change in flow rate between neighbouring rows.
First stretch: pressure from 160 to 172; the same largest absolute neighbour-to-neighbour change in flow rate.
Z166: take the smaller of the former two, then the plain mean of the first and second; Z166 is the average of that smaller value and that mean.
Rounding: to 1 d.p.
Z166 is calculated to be 1.2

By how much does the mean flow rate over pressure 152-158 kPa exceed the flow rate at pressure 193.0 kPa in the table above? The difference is 1.4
